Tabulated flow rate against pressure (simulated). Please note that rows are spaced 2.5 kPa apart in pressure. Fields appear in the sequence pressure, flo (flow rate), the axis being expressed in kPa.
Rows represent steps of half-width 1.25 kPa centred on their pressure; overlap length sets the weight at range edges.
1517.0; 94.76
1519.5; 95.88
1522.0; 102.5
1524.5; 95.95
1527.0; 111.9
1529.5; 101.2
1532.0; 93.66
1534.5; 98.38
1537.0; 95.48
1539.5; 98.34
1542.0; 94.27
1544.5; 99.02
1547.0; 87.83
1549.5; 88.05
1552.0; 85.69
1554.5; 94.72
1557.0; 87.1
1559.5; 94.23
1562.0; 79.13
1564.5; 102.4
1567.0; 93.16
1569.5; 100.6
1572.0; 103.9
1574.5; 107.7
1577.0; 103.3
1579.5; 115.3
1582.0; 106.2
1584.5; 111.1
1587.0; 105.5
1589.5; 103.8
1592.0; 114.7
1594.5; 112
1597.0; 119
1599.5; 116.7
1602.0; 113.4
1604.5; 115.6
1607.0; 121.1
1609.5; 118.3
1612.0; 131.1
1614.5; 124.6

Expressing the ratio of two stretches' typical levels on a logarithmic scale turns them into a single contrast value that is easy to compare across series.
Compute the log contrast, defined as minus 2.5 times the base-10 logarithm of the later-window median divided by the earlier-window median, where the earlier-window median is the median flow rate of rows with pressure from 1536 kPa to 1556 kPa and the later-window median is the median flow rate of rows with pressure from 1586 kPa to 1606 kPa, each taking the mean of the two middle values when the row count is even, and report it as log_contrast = -0.204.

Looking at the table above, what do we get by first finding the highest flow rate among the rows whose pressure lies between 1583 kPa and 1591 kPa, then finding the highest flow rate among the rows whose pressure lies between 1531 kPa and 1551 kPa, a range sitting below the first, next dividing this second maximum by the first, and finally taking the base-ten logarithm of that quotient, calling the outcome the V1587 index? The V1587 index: -0.050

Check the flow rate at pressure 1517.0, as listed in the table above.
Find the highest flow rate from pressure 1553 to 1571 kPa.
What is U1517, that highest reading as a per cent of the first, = 108.1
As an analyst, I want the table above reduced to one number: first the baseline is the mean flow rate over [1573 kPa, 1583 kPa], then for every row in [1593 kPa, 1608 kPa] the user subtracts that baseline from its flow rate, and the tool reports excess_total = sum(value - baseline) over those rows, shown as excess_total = 49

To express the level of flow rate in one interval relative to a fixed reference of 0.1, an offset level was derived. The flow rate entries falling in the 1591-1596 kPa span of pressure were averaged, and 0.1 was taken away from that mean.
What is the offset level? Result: 113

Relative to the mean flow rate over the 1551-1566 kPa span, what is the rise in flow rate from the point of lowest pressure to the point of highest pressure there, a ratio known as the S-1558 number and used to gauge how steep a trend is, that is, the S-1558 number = 0.18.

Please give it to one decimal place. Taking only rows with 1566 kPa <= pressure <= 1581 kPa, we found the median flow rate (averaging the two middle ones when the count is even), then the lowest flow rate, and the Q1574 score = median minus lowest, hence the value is 10.4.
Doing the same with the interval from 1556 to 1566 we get 11.5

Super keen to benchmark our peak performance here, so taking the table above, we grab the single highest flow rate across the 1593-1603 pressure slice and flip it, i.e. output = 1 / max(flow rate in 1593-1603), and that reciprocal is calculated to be 0.0084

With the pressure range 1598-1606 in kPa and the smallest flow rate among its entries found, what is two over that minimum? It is 0.0176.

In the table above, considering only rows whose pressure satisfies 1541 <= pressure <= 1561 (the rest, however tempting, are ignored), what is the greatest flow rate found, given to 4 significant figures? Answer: 99.02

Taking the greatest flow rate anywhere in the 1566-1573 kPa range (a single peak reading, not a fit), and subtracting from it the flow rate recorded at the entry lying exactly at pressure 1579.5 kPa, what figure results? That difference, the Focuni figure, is -11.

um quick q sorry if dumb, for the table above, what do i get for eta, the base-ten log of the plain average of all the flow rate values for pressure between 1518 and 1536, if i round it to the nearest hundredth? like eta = 2.00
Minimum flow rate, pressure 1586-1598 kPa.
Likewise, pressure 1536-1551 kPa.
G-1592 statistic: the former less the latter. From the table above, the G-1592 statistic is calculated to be 16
